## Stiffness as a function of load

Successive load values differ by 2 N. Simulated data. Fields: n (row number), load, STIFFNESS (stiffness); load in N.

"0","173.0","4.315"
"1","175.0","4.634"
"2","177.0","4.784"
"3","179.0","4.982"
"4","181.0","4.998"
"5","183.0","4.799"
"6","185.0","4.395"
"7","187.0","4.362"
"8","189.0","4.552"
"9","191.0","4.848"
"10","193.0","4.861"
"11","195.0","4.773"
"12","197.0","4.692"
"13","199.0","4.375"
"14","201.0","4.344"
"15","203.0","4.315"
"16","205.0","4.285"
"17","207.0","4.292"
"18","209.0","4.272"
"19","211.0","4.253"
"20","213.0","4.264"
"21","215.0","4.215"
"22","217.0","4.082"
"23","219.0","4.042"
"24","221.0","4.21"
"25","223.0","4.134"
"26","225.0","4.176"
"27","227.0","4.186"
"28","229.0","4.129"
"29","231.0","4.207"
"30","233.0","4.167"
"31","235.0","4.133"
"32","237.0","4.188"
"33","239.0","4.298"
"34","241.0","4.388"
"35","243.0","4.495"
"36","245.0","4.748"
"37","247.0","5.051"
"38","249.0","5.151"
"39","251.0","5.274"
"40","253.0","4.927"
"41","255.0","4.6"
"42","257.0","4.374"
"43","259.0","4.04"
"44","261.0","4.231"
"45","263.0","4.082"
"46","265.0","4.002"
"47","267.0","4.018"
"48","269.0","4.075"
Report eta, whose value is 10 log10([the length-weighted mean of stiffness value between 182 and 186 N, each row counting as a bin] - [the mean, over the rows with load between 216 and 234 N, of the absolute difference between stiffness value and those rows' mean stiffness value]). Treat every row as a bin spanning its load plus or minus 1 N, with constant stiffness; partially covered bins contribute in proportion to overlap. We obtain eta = 6.58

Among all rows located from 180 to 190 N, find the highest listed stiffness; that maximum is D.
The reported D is 4.998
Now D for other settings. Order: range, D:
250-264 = 5.274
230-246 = 4.748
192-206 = 4.861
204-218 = 4.292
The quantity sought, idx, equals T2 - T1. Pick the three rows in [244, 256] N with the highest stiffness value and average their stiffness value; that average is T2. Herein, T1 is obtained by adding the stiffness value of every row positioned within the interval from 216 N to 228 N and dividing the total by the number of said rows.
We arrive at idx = 1.02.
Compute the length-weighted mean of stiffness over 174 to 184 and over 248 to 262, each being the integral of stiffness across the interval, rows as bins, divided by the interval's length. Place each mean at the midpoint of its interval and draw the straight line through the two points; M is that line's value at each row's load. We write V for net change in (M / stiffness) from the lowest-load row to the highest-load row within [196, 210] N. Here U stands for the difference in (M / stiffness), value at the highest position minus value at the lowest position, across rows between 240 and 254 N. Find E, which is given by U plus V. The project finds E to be -0.03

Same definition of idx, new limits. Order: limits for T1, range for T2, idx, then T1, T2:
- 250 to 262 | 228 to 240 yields -0.34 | 4.6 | 4.23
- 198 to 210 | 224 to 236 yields -0.12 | 4.3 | 4.19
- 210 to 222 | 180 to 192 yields 0.70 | 4.2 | 4.88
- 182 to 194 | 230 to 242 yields -0.34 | 4.6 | 4.30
